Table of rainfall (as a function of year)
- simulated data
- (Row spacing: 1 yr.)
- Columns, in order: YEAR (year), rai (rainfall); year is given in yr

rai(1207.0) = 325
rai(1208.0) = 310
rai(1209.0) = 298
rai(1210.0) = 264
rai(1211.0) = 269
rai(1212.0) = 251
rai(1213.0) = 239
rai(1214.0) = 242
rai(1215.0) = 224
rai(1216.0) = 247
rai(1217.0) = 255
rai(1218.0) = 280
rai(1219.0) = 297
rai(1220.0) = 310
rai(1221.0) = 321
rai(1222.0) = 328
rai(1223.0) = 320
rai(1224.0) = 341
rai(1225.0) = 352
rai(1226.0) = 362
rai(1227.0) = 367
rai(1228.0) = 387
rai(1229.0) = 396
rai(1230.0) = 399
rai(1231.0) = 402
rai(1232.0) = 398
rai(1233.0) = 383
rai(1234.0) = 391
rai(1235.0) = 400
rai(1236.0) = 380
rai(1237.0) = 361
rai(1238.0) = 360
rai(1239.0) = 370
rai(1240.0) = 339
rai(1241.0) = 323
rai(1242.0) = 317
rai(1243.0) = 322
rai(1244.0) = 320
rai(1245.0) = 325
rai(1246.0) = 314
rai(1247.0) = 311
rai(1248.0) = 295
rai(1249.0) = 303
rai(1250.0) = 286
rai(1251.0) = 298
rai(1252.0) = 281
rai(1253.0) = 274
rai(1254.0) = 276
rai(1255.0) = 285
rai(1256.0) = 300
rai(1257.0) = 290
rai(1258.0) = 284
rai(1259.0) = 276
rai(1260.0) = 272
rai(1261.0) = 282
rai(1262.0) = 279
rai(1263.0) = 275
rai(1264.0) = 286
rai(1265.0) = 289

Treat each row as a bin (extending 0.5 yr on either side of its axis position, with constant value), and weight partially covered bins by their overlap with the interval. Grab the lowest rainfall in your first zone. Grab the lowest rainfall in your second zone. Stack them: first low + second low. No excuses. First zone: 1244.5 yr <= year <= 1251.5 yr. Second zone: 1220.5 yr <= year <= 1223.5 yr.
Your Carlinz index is 606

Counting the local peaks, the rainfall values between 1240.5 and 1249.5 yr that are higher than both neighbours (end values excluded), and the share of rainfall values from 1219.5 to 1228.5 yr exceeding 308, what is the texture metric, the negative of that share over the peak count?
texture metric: -0.50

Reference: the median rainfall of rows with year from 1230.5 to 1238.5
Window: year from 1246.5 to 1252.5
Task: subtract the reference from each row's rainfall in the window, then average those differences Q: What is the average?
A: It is -91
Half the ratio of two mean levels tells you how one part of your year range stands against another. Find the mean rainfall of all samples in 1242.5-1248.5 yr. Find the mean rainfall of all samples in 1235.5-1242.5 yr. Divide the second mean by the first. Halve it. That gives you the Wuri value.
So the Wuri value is 0.56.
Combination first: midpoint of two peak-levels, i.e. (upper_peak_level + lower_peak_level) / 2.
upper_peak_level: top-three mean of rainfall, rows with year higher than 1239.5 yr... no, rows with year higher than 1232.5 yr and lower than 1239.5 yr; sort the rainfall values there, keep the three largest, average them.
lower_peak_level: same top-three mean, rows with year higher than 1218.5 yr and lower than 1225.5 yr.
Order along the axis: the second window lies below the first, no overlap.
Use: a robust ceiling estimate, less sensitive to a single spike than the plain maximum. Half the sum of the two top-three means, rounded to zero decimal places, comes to 366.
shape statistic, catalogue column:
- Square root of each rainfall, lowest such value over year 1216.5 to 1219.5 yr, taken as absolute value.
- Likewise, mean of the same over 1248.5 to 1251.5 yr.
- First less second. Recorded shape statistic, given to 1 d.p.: -1.2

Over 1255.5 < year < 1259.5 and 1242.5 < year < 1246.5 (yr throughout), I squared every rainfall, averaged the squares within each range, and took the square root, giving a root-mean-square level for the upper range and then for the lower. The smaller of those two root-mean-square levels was 288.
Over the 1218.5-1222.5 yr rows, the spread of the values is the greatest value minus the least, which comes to 31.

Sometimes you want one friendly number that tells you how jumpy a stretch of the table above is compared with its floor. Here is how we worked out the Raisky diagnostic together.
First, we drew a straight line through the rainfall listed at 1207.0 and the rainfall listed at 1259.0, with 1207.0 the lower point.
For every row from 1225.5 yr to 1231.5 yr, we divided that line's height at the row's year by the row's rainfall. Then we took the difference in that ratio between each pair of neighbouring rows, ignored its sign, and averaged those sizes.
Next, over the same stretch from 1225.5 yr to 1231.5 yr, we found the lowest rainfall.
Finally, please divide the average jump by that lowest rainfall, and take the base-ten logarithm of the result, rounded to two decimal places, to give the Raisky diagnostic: -4.27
